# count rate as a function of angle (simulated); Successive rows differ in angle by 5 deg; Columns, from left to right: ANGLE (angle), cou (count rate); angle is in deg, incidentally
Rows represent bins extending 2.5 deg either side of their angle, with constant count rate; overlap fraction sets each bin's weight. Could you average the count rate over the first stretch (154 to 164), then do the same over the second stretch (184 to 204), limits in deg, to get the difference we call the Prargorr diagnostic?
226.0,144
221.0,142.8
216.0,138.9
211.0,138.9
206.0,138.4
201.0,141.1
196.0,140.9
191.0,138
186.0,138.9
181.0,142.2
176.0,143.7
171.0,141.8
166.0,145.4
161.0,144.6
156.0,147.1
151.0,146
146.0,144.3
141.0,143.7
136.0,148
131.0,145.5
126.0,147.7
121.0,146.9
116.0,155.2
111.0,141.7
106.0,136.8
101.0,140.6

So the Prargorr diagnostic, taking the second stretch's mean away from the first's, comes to 6.1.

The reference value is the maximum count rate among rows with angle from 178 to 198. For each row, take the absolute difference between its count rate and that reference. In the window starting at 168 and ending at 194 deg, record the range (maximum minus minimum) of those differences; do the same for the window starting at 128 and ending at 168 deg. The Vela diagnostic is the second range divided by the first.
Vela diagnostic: 1.0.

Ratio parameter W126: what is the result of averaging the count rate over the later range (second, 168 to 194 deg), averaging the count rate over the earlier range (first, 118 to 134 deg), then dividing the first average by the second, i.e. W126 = 1.04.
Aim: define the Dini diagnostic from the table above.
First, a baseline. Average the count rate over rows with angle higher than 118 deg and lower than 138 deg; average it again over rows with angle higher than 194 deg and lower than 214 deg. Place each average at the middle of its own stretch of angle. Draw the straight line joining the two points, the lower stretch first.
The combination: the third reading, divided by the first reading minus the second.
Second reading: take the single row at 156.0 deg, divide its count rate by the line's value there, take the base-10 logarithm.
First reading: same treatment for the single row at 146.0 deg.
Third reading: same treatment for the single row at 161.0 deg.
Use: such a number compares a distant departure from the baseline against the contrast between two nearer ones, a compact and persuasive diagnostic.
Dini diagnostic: -0.2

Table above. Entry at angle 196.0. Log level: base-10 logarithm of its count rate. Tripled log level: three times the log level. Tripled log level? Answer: 6.45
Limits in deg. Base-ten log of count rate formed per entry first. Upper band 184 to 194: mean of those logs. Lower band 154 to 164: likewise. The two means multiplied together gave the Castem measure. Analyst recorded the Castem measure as 4.63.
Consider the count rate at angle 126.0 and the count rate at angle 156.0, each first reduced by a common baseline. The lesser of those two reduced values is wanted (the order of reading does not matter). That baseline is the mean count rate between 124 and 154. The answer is 1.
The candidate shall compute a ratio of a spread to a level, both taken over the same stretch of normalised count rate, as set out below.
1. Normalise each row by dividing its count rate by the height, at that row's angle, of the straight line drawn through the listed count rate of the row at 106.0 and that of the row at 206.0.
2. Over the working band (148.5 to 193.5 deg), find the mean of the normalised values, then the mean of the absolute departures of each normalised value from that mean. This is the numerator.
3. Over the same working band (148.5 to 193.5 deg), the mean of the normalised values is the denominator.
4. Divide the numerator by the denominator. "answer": 0.019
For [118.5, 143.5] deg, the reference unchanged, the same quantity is 0.010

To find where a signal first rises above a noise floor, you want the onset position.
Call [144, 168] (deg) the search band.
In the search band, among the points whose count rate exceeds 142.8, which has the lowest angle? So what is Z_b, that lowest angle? 146.0 deg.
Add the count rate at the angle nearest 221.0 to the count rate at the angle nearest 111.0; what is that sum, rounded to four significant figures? 284.5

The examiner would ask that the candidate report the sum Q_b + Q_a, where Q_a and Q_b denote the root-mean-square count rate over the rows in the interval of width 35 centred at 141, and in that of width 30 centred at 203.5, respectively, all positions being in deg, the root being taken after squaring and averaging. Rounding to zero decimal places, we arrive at 285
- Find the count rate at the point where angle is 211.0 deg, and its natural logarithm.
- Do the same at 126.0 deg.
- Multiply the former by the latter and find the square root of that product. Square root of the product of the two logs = 4.96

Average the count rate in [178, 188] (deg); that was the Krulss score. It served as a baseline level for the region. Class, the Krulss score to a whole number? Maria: 141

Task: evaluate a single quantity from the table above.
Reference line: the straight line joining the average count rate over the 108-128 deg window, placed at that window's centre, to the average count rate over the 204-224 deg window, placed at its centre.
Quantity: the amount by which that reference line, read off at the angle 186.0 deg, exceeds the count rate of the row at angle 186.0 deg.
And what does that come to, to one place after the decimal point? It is 3.2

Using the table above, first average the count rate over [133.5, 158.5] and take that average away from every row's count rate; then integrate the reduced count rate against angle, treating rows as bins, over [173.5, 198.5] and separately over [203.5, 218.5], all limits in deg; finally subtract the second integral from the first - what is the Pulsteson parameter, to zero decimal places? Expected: -21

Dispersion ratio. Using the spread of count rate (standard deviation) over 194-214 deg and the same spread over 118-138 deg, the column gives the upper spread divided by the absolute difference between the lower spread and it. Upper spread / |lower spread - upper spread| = 5.4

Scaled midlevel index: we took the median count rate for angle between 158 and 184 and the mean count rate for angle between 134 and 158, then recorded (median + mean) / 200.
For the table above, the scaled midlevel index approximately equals 1.45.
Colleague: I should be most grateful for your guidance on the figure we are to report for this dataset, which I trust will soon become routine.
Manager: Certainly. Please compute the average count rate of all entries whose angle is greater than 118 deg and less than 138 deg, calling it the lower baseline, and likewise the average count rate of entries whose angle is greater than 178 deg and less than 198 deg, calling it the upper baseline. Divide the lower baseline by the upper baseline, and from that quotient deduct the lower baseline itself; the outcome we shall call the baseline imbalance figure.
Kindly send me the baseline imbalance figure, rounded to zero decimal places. -146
